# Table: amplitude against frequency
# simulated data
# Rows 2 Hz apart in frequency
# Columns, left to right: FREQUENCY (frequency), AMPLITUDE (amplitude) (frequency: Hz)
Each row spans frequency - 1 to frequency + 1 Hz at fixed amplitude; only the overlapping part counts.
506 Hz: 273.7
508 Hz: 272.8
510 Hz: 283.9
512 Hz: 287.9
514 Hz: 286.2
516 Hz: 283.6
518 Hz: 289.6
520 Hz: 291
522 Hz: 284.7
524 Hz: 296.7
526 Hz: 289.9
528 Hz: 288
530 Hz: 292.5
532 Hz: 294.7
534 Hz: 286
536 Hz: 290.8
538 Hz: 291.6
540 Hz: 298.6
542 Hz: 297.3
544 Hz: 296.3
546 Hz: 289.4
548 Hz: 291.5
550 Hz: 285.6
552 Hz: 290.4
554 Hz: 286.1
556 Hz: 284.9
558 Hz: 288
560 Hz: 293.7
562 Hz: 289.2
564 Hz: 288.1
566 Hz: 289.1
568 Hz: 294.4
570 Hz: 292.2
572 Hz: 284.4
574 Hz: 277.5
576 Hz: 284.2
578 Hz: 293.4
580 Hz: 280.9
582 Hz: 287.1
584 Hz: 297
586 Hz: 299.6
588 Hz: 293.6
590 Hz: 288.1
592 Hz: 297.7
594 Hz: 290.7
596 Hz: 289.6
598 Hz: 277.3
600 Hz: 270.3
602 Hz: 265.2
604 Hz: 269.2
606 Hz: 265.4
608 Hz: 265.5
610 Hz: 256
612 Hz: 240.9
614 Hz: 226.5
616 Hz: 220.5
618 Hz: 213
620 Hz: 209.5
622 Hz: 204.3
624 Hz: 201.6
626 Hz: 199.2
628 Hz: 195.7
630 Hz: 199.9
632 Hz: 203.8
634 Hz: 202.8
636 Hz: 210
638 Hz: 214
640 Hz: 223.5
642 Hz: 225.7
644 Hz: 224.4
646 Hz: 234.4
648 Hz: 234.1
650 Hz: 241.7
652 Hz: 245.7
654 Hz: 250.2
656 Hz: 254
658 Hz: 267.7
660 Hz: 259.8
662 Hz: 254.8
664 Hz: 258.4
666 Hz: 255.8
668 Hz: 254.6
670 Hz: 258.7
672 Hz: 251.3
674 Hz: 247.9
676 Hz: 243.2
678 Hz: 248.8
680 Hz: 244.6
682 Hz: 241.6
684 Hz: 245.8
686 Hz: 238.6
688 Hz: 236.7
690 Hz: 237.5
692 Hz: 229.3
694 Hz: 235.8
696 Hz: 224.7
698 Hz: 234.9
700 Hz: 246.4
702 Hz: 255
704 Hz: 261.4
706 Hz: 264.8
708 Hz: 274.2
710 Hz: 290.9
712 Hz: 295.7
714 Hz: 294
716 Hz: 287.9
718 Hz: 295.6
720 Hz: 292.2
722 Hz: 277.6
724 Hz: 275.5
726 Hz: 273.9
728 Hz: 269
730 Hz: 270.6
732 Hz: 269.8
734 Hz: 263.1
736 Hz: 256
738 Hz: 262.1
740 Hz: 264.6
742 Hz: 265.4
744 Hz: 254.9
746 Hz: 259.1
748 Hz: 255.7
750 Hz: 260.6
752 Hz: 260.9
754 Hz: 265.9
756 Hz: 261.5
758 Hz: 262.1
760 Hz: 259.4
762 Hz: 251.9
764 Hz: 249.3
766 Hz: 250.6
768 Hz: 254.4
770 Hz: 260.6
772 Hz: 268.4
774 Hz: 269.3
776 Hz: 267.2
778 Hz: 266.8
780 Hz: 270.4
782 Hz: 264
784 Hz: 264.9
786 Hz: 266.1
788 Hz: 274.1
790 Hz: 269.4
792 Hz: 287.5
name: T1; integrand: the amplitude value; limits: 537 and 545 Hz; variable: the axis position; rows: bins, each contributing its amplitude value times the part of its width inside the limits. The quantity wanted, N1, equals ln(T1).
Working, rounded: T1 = 2368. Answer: 7.77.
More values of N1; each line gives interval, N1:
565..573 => 7.75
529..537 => 7.75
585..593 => 7.77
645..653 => 7.56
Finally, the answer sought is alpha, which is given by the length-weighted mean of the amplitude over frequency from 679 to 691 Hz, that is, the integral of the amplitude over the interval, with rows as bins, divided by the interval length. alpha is 241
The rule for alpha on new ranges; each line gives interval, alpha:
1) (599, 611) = 265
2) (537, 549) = 294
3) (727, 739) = 265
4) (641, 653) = 234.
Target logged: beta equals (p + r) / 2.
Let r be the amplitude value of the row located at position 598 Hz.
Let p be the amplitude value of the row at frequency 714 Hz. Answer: 286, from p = 294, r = 277.3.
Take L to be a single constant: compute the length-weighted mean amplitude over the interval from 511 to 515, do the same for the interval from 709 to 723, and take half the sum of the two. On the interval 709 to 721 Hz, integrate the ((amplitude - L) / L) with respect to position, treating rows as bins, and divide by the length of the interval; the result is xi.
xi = 0.01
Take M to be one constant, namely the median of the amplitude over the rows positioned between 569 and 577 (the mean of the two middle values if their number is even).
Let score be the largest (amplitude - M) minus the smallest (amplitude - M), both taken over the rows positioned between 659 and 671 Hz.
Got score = 5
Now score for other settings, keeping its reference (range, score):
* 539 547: 9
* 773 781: 4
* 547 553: 6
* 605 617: 45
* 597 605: 12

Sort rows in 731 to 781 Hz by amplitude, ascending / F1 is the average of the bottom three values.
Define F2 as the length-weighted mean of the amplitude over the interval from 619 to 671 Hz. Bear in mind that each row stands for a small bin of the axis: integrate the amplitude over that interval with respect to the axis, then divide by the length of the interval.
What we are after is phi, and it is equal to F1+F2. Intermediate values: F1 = 251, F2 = 230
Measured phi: 481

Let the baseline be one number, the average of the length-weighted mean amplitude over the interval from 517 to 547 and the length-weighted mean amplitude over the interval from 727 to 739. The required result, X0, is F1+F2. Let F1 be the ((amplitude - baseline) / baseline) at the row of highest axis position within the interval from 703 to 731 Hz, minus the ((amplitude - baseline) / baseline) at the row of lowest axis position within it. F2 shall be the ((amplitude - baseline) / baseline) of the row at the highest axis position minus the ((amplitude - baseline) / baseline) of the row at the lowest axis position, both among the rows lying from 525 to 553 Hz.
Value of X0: 0.03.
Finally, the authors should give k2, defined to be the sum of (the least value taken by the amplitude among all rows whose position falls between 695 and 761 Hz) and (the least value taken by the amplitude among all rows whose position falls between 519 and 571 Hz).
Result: 509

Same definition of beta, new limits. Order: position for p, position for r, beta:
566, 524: 293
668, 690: 246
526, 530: 291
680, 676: 244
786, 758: 264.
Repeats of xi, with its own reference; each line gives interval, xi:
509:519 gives -0.01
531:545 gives 0.02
